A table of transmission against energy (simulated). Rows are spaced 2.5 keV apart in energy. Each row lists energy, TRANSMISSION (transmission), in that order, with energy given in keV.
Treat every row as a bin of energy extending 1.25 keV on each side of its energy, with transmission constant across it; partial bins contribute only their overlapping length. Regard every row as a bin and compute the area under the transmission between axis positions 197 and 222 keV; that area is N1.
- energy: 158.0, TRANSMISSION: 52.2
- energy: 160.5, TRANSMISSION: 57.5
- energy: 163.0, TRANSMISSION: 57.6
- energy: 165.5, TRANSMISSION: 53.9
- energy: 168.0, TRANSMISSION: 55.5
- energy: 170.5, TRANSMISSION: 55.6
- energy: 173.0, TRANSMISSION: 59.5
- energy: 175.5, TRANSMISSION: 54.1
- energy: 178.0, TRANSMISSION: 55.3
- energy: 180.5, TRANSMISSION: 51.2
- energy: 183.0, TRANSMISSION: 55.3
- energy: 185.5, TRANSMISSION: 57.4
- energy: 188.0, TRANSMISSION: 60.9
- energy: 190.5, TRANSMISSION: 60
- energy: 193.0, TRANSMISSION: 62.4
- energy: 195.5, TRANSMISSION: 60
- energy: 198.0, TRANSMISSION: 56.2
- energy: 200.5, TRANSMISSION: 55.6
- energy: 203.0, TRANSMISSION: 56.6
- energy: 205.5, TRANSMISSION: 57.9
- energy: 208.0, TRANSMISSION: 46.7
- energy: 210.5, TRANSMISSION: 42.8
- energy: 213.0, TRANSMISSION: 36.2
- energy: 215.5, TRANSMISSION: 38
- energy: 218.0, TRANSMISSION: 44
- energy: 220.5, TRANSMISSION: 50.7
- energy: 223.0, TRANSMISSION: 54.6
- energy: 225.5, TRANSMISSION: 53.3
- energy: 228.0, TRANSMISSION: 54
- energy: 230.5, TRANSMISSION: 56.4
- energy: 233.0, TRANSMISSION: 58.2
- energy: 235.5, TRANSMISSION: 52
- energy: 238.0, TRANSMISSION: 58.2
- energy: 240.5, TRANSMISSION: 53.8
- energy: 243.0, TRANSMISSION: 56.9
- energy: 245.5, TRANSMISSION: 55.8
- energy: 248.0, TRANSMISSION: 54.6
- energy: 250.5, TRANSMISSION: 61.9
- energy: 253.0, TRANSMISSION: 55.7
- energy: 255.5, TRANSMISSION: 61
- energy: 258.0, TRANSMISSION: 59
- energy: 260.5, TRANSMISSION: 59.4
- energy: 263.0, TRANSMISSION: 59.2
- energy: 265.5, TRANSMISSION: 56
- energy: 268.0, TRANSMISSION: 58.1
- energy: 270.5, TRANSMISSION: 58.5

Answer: 1211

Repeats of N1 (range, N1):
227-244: 946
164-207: 2445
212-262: 2690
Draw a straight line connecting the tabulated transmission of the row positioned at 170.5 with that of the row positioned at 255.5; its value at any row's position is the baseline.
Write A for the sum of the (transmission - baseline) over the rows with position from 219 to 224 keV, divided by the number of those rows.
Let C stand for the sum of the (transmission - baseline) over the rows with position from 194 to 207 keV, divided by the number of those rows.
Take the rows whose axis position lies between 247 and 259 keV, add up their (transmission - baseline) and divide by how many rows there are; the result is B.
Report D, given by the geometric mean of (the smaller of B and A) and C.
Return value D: 1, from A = -6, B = -2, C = -0.2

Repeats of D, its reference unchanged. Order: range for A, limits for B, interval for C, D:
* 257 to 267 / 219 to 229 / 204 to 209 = 6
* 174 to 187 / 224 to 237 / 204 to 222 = 8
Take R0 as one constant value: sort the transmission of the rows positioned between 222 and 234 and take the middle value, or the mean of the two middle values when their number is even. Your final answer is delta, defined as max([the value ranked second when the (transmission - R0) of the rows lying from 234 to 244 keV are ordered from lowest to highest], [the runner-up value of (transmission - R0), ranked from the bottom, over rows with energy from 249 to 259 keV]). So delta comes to 4.40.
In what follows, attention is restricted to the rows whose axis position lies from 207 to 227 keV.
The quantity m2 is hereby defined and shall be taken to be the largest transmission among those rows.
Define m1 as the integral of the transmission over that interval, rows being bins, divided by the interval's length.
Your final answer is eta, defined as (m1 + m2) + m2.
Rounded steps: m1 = 46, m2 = 54.6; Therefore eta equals 155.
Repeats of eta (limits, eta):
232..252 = 180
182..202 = 183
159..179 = 175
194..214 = 172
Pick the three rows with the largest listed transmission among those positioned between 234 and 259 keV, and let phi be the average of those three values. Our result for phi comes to 60.6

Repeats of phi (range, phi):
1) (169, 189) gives 59.3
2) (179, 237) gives 61.1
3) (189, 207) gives 60.8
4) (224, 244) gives 57.8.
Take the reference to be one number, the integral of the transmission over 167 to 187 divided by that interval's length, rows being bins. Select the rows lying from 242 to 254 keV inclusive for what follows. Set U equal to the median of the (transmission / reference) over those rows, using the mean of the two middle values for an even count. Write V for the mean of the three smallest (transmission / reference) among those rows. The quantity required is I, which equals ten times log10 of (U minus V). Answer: -21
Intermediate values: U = 1.00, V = 1.00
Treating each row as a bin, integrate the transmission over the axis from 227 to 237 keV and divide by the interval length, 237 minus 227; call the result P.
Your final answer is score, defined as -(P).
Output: -55.3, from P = 55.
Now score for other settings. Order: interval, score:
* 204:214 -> -46.4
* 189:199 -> -59.8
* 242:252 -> -57.3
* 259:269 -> -58.2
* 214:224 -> -46.4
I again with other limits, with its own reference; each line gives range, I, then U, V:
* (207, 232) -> -8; 0.88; 0.70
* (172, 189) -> -15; 1.00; 0.96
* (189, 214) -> -6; 1.02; 0.75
